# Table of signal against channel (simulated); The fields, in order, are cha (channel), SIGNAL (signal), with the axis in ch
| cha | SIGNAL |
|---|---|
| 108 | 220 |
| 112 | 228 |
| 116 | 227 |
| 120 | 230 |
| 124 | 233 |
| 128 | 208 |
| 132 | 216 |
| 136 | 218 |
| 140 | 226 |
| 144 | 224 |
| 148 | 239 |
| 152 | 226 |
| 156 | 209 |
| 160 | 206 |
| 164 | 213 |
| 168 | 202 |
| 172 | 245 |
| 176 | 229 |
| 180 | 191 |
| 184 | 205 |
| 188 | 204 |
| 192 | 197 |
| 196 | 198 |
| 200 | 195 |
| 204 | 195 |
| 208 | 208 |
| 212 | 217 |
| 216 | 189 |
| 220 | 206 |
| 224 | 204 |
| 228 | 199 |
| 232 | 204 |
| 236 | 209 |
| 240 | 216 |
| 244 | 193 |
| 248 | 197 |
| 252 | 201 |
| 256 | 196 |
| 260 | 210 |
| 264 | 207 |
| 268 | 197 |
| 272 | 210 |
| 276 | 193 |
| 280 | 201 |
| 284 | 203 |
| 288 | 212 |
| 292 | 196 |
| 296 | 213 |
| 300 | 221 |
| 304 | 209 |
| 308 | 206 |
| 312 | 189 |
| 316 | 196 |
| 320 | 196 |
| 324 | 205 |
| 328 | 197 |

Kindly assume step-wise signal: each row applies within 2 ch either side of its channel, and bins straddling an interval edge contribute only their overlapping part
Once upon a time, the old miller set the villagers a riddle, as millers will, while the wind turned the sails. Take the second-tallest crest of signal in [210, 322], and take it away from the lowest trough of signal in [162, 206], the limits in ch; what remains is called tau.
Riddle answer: -26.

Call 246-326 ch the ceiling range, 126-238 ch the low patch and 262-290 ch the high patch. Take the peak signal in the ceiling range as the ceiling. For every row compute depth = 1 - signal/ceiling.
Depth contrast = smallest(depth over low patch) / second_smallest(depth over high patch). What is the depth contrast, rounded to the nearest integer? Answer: -2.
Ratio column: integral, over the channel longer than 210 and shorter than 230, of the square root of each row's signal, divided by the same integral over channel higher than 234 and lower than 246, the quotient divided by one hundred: 0.017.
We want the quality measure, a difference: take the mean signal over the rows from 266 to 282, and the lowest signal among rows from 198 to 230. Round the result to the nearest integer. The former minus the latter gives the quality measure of 11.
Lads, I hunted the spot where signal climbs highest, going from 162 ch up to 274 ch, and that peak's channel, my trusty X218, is 172 ch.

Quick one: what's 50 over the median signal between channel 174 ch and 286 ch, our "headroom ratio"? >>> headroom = 0.248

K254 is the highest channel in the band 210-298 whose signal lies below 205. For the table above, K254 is 292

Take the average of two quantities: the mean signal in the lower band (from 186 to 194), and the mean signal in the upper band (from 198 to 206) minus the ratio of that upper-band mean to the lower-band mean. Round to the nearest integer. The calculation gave 197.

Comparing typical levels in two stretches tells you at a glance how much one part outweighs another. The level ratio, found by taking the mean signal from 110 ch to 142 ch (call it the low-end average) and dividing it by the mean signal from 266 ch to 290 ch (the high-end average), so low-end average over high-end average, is 1.10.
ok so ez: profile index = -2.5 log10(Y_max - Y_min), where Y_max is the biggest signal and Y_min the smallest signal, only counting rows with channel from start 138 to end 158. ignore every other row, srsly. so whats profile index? -3.69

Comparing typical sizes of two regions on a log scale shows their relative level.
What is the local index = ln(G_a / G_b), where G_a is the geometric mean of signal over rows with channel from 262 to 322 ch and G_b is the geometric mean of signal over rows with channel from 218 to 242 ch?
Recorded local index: -0.016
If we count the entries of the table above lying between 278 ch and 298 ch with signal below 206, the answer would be 3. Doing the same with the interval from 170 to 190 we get 3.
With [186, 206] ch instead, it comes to 5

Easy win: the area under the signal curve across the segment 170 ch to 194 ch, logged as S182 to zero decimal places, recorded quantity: 5084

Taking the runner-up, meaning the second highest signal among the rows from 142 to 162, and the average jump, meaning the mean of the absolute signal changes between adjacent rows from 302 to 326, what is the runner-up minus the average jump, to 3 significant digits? 219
